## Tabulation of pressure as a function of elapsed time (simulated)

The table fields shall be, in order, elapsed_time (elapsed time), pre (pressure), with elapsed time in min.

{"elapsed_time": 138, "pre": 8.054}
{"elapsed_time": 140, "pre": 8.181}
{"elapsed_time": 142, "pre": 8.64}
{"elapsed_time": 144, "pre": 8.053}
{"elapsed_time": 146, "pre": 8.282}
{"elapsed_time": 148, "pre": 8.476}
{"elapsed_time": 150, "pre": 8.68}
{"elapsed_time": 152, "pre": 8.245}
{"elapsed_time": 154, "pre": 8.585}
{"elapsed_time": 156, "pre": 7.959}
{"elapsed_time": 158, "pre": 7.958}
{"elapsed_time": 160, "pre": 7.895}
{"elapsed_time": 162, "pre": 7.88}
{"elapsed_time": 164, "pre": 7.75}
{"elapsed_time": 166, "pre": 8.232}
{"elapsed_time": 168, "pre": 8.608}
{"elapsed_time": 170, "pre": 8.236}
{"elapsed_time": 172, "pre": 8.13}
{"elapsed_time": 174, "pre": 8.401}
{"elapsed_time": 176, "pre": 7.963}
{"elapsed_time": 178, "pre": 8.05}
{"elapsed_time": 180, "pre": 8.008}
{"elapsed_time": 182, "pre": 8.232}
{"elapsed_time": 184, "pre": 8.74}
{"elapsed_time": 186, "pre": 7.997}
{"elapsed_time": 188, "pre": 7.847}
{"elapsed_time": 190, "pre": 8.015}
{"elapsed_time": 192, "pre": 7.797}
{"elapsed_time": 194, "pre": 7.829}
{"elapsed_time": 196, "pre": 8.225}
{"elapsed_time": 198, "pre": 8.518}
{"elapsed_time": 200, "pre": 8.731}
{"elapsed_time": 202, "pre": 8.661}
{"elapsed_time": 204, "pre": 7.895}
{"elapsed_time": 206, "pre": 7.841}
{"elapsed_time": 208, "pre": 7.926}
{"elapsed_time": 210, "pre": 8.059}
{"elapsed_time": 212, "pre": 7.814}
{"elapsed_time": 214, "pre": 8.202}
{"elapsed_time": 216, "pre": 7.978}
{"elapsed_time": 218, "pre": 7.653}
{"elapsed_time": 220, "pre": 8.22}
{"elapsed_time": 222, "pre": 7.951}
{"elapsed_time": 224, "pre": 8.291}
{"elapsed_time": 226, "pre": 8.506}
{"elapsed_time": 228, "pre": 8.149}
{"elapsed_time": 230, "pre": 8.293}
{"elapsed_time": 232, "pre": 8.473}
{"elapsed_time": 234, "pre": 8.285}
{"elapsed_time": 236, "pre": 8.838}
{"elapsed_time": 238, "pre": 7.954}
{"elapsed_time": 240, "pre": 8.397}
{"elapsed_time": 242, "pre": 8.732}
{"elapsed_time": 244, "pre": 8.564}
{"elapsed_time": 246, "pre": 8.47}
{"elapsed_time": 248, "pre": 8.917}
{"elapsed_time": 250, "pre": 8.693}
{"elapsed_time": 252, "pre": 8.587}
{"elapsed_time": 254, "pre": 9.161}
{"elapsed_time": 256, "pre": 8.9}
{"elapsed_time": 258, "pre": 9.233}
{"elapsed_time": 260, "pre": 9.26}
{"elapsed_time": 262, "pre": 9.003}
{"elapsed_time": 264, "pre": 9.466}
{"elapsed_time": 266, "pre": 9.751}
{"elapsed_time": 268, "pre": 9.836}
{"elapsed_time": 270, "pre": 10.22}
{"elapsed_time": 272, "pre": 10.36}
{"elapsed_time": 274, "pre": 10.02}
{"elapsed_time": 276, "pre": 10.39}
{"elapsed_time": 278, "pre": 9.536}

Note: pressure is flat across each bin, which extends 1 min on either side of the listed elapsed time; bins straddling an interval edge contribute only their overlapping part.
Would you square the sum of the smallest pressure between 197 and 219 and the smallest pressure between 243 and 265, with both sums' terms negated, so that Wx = 260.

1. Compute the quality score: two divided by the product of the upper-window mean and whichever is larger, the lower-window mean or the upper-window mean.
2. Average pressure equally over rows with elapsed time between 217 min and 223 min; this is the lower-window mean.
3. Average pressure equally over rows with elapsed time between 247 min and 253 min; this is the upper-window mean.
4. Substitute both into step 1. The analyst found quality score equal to 0.0262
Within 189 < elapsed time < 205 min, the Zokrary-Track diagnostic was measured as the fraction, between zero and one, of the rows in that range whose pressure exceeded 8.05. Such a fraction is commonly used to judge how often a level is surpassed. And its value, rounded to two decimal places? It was 0.50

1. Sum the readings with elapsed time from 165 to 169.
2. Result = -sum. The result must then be -17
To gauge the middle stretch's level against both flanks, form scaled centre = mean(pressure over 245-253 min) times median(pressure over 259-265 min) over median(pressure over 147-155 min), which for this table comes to 9.4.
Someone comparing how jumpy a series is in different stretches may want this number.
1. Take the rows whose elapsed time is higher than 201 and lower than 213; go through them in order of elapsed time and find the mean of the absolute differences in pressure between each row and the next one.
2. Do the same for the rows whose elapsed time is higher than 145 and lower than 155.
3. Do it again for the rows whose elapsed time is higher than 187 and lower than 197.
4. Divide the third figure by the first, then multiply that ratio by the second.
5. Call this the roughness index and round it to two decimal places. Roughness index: 0.23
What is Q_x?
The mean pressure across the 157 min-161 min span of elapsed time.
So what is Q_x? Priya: 7.9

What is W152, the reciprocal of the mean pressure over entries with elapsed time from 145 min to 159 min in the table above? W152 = 0.1203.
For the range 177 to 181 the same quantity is 0.1245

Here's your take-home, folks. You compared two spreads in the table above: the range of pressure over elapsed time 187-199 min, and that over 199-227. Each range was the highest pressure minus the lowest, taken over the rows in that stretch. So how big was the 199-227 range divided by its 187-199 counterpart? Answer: 1.5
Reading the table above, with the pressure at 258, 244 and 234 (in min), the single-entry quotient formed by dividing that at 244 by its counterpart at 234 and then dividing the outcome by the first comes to 0.112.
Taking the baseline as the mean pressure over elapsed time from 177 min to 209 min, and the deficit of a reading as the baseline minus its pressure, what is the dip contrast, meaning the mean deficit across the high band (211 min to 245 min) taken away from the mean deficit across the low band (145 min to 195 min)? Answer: 0.10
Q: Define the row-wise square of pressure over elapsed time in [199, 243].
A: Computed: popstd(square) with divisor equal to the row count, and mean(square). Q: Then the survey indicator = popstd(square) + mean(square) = 73.1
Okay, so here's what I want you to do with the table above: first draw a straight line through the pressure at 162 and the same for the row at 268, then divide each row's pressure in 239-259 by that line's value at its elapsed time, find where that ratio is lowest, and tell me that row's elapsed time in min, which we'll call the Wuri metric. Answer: 246 min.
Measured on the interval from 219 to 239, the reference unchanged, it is 238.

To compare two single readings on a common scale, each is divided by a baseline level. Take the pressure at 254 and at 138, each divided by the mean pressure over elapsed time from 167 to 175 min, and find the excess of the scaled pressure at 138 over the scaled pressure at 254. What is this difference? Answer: -0.13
